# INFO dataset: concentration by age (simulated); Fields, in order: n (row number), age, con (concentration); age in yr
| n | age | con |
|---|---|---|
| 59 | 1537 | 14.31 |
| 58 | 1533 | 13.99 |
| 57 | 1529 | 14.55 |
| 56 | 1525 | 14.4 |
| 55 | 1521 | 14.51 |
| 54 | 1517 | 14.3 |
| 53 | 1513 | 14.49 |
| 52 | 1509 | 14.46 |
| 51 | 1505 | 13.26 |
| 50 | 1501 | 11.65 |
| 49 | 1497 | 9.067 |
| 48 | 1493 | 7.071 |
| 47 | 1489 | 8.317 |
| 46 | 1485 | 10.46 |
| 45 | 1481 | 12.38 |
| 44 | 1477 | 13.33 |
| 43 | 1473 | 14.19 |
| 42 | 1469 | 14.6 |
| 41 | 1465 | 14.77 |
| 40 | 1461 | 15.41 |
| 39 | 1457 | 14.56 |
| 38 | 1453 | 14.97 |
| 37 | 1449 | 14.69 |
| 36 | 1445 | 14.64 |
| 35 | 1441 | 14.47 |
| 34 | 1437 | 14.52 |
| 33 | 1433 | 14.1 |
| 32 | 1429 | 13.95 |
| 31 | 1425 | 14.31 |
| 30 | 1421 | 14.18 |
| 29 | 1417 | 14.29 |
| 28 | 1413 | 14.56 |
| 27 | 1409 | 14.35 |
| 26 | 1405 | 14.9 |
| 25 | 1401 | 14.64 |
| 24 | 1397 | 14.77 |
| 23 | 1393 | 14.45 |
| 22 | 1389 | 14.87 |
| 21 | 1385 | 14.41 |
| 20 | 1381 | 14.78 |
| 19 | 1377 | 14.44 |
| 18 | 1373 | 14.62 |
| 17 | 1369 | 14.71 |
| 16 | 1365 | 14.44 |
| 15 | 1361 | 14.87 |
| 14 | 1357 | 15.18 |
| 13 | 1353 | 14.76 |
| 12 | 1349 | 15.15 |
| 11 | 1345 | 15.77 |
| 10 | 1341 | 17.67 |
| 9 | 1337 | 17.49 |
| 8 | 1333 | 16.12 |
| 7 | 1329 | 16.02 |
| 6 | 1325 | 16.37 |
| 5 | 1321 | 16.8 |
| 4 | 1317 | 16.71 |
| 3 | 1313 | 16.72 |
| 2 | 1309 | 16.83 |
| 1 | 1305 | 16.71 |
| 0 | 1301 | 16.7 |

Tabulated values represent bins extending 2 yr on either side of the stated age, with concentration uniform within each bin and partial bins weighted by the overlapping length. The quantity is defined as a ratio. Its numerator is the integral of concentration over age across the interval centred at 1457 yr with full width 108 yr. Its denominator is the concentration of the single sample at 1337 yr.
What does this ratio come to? 83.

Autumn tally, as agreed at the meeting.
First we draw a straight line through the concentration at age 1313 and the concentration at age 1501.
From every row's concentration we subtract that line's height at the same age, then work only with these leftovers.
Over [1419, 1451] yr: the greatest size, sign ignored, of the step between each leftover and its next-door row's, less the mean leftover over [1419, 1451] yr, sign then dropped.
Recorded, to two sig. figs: 0.40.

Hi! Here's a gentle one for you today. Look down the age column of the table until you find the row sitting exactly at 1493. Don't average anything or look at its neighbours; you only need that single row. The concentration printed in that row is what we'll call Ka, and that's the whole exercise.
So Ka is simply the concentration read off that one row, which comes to 7.071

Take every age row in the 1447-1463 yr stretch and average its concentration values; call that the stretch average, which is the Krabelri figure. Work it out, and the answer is 14.9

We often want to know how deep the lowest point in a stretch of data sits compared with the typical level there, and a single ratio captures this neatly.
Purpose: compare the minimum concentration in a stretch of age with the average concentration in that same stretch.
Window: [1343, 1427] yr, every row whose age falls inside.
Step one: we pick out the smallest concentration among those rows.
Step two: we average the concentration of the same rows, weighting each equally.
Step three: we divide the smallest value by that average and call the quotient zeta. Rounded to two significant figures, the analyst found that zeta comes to 0.97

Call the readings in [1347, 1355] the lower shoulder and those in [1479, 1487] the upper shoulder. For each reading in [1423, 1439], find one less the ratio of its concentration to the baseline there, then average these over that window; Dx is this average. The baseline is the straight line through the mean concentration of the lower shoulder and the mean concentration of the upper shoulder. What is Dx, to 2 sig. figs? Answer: -0.11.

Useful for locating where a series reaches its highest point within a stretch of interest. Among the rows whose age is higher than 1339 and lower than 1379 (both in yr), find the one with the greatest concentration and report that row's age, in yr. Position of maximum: 1341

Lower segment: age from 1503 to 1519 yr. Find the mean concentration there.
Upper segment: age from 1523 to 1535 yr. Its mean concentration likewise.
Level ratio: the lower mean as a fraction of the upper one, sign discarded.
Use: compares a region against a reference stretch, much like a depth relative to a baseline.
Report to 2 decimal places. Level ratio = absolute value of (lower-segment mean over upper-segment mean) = 0.99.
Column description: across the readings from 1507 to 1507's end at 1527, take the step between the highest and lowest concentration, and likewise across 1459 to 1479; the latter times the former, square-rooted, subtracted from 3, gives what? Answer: 2.3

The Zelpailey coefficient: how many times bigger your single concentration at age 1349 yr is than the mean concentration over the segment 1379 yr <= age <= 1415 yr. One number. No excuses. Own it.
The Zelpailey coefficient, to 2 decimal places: 1.04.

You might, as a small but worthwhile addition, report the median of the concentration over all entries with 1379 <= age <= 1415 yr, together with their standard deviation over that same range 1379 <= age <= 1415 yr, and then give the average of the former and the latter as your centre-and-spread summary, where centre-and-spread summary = 7.42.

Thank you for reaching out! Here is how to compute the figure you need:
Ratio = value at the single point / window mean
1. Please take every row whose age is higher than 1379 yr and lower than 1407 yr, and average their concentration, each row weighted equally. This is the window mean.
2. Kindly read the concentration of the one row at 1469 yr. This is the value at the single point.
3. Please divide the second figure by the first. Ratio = 0.99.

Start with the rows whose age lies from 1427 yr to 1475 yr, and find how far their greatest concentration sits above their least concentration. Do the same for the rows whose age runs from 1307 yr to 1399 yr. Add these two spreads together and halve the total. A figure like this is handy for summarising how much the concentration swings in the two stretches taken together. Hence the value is 2.4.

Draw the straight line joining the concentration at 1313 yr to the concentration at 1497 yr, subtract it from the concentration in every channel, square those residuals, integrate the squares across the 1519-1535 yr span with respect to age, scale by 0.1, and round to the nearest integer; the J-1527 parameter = 69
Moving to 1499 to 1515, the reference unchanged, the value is 40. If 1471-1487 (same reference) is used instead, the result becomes 15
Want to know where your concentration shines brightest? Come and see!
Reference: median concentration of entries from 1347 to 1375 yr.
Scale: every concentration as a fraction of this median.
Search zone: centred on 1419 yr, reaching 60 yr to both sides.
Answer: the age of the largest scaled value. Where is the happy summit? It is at 1461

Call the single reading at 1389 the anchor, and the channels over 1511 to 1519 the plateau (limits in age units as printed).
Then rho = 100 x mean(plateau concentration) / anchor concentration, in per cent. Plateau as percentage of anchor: 97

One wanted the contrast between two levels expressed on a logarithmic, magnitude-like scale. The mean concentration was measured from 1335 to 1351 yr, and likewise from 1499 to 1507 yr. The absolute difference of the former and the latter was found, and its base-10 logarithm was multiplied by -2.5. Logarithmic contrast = -1.5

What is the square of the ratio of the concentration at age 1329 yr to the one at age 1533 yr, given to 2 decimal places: 1.31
